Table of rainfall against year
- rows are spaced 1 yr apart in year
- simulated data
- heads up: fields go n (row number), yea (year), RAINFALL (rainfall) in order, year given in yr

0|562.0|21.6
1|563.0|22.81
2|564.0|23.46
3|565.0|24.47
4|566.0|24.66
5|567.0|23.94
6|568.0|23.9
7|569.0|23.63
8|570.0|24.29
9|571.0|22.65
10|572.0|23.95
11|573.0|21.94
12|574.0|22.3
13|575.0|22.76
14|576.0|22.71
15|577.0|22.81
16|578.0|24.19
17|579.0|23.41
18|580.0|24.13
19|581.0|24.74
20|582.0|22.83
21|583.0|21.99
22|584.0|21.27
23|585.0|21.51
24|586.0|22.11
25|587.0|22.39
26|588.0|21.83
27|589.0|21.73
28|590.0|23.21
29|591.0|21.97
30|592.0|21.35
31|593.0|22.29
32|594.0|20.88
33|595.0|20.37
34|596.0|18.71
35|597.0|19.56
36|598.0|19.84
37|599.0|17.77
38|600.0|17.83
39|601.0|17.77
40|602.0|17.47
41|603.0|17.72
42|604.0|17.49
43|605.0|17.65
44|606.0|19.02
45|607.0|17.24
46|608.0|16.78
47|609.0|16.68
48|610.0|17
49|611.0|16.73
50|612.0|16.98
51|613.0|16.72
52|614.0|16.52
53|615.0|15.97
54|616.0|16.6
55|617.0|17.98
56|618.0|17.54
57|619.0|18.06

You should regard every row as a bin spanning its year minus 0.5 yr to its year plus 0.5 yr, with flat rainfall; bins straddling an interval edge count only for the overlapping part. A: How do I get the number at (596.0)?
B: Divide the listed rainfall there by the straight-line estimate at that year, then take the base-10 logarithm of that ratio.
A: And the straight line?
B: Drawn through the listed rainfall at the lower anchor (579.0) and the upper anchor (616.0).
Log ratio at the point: -0.04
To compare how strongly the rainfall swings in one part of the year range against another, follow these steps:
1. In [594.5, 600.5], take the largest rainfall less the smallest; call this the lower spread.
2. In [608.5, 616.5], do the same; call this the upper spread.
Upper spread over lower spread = 0.40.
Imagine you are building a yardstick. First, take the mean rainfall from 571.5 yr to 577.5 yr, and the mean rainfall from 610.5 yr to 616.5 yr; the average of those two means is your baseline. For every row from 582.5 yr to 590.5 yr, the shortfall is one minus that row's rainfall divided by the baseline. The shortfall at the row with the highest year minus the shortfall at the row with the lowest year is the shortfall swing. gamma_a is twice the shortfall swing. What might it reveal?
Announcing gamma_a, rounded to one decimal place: -0.1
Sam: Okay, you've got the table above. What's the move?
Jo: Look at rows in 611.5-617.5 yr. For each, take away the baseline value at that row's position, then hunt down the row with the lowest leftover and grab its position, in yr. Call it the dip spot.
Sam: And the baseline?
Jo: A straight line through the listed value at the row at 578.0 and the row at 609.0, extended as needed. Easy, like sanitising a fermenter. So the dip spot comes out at 615.0 yr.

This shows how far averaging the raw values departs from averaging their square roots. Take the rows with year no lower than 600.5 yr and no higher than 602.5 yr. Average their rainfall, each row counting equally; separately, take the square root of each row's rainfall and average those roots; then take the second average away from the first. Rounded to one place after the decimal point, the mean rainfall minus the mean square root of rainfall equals 13.4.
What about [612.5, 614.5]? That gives 12.5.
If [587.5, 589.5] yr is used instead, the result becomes 17.1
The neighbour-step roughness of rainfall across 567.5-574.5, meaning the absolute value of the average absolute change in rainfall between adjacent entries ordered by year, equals 1.0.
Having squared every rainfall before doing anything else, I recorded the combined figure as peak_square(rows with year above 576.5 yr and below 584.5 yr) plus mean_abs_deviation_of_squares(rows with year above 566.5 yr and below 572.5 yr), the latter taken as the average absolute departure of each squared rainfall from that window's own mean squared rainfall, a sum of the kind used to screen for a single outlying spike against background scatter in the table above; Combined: 630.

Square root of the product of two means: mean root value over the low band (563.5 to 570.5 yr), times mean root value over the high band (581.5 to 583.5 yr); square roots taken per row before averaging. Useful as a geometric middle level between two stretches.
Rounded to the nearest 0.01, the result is 4.82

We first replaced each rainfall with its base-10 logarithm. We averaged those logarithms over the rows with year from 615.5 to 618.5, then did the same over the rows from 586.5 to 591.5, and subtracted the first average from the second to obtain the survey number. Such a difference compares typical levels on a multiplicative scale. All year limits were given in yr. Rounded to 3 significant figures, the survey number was 0.107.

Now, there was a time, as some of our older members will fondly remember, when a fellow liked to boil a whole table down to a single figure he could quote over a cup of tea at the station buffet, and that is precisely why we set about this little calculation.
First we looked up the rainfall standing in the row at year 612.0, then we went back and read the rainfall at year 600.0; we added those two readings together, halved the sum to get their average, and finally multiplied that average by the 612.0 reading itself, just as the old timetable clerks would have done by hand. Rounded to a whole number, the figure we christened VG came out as 296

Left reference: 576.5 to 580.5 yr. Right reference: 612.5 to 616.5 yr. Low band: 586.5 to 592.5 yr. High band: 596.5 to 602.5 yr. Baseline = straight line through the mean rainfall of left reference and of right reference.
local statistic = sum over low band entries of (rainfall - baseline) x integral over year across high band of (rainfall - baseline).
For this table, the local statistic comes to -25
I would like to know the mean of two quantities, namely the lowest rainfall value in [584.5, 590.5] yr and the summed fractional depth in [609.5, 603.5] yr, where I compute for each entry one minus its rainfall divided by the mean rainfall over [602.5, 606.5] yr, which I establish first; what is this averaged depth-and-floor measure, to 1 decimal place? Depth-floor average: 10.8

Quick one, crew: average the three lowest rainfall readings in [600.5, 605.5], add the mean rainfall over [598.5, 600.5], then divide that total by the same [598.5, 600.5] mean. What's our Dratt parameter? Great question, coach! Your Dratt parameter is 1.99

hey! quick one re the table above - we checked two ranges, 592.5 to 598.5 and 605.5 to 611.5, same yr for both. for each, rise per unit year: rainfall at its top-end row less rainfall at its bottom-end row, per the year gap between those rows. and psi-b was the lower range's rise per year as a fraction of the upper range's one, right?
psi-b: 1.1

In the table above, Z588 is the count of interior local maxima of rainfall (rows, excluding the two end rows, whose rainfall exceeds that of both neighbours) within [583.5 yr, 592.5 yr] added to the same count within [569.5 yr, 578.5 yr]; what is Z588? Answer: 4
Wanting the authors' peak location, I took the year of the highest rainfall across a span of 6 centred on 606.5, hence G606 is 606.0 yr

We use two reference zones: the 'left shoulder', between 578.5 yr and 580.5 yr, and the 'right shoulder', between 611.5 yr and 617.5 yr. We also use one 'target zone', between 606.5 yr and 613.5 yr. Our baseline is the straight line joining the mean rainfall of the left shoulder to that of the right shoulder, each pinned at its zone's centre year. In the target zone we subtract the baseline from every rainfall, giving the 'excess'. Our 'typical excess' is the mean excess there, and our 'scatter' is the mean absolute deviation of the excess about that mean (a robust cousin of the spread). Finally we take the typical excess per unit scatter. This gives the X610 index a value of -2.5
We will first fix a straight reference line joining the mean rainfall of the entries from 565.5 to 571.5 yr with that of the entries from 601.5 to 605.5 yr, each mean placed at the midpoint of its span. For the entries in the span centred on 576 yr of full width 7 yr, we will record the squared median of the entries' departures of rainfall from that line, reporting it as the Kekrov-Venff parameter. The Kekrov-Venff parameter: 0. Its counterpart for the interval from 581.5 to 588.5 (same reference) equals 2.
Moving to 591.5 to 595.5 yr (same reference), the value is 3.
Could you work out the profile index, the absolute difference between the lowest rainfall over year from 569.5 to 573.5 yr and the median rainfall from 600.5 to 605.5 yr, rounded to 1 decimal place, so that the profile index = 4.3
